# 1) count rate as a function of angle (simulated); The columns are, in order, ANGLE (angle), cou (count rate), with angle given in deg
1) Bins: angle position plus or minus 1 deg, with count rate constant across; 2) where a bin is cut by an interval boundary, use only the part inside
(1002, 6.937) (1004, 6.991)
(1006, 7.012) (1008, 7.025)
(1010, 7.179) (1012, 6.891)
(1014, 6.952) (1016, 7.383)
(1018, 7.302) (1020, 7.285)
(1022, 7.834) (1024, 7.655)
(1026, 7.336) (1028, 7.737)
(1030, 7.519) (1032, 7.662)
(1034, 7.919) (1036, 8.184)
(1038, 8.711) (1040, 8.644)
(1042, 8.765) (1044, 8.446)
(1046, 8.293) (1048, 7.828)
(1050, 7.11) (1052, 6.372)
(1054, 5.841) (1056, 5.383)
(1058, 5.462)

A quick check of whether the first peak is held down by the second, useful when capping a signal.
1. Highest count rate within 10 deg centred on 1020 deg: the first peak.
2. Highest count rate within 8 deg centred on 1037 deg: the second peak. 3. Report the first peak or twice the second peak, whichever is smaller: 7.8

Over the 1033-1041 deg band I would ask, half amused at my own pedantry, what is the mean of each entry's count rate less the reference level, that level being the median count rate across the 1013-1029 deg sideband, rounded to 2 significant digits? 1.0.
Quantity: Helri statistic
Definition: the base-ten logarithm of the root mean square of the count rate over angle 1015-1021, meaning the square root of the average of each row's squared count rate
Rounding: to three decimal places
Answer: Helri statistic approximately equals 0.865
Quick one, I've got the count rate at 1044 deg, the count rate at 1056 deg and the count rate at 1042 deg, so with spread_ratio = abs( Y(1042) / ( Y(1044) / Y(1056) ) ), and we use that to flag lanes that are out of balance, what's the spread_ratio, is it 5.6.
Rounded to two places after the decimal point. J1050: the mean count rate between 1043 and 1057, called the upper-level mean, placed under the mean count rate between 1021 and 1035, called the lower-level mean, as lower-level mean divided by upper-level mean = 1.09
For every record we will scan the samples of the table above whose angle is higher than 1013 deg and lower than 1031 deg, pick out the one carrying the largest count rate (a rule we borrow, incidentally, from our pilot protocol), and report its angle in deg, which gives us 1022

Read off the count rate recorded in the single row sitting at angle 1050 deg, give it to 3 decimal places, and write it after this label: 7.110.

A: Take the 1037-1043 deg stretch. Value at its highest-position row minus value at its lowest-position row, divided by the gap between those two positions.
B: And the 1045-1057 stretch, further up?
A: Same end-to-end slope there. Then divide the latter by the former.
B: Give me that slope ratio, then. -21.6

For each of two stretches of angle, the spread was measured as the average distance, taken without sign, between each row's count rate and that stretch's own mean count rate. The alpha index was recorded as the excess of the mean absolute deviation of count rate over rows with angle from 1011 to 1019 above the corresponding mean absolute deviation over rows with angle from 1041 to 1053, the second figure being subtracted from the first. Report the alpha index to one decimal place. -0.5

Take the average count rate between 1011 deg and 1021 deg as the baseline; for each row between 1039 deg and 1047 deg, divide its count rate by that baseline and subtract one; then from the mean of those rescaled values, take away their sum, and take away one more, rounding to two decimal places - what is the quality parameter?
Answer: -1.58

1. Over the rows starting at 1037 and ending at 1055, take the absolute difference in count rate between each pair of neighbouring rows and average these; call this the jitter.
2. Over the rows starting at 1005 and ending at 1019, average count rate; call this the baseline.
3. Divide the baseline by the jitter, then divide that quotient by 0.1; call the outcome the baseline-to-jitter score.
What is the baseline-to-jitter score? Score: 183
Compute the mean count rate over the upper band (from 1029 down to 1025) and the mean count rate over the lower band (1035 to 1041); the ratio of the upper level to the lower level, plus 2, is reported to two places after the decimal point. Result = 2.89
